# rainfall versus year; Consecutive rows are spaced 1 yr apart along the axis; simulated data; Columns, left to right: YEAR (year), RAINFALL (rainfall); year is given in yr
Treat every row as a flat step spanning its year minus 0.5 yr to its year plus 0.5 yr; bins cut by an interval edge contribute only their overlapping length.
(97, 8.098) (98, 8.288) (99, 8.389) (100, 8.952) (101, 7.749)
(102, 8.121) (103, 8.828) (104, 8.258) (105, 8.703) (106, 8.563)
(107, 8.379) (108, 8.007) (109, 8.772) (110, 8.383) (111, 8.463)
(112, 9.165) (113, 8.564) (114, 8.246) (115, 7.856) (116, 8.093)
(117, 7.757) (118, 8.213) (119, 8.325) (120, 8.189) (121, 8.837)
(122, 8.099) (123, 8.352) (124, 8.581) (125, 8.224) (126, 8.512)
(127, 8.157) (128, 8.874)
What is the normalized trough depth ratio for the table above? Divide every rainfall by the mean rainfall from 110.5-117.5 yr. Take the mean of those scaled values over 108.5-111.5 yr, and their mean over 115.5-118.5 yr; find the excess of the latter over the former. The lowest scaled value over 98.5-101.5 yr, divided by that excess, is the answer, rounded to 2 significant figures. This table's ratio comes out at -15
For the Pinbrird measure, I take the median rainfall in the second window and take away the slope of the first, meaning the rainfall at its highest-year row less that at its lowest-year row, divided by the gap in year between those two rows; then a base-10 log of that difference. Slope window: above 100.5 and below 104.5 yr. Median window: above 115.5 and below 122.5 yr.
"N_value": 0.904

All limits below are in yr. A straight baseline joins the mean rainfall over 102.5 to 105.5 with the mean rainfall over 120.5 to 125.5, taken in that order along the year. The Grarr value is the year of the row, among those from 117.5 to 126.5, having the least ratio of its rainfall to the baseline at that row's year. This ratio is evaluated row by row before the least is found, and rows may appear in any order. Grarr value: 122 yr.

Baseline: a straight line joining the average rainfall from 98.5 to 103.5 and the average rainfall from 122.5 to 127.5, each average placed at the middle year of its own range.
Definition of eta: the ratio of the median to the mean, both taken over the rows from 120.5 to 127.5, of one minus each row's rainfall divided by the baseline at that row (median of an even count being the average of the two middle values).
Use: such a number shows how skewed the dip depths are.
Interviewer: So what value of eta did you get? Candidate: -0.6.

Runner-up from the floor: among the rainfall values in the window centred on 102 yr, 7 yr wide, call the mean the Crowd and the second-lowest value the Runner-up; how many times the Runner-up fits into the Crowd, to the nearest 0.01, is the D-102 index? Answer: 1.04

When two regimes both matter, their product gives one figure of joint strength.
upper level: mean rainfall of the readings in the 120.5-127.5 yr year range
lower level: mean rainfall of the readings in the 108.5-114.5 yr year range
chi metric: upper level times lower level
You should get 72.2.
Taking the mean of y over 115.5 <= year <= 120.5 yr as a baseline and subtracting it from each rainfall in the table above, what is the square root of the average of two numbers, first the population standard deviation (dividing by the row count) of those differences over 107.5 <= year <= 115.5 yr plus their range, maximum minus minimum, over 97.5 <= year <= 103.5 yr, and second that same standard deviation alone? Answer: 1.00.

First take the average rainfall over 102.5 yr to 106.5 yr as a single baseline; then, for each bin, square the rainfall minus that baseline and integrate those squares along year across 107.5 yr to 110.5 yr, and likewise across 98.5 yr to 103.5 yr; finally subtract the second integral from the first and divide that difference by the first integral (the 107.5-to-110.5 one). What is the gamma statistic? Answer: -1.8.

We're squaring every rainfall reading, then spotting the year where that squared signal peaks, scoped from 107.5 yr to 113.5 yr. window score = 112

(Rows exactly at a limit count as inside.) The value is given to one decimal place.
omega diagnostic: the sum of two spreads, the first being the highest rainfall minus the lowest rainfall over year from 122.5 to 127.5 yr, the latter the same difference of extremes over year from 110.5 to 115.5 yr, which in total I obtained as 1.7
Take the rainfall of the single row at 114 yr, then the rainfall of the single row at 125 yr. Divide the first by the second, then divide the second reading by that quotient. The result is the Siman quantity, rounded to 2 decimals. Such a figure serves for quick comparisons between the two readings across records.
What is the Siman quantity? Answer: 8.20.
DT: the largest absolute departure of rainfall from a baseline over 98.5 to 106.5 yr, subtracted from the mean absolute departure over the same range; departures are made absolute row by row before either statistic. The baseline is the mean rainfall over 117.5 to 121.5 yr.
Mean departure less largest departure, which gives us -0.326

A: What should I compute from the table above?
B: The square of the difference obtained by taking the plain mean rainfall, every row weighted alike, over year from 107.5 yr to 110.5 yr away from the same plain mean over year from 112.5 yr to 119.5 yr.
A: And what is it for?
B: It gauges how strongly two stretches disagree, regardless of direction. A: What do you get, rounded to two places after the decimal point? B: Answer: 0.06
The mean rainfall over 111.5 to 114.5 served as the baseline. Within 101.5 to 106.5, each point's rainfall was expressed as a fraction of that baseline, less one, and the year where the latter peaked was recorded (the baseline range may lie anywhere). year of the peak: 103 yr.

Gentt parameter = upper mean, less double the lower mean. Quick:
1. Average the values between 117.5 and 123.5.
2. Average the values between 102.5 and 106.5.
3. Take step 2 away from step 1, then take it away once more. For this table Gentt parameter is -8.84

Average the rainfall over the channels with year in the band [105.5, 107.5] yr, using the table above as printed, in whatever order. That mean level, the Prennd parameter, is 8.47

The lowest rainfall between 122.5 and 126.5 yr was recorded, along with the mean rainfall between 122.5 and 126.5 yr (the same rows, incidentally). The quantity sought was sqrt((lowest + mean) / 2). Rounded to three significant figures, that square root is 2.88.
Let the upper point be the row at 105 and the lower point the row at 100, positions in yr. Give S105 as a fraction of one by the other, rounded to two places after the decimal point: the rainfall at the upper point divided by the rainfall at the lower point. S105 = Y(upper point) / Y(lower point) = 0.97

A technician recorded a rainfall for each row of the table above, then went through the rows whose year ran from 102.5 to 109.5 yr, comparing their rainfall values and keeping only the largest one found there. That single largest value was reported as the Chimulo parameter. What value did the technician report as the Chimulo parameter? 8.828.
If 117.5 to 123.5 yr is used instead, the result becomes 8.837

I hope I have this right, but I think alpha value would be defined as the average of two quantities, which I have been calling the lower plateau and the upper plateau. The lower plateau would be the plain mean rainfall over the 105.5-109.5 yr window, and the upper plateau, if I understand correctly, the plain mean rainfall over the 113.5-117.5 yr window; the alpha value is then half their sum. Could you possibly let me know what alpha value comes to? 8.21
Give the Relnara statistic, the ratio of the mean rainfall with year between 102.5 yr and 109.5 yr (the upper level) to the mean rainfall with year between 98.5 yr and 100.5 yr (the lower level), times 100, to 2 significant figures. 98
